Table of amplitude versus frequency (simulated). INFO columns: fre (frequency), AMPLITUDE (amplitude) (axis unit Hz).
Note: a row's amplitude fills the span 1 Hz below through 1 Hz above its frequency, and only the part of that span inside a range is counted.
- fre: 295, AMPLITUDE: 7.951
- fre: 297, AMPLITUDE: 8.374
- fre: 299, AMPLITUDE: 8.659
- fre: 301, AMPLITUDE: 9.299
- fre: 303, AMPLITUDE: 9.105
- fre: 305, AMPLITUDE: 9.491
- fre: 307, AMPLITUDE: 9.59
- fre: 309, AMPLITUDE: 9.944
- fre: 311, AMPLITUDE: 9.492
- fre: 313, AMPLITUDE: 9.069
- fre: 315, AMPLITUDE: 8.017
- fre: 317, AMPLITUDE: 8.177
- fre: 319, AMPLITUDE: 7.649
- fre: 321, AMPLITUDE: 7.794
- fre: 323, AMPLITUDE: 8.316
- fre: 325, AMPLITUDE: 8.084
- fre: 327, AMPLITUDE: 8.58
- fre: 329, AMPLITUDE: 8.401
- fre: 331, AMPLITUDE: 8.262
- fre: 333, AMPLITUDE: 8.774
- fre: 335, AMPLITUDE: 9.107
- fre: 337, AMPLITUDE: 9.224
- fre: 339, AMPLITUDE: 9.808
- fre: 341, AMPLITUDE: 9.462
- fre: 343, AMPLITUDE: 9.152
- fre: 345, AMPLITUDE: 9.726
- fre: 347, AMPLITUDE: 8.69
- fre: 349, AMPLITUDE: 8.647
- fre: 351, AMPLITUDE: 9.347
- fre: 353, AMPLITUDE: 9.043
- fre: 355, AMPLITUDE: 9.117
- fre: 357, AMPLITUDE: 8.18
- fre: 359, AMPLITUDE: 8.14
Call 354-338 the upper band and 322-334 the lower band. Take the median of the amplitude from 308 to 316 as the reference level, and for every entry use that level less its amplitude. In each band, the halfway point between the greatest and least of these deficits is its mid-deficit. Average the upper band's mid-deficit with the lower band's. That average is 0.45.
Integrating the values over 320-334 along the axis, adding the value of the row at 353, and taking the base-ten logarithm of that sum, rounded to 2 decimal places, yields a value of 2.10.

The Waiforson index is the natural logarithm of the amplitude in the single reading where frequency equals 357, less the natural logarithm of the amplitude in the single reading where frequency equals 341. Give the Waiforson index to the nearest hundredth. -0.15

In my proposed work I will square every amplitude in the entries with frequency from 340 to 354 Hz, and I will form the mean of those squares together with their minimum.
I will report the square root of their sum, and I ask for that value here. 12.6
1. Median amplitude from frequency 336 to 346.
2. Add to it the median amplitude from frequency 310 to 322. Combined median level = 17.6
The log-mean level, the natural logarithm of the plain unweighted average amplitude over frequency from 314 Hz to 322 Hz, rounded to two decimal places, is 2.07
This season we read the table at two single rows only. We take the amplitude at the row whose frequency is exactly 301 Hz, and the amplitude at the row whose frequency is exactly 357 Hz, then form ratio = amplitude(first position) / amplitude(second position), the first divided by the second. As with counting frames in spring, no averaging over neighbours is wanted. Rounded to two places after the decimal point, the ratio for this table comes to 1.14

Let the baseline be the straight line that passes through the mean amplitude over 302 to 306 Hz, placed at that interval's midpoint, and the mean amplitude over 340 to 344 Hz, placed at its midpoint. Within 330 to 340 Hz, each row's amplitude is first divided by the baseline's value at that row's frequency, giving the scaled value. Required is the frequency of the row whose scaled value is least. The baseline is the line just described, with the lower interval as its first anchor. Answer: 331 Hz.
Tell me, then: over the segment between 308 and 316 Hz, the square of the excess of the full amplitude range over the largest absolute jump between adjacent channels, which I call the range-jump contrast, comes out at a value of 0.77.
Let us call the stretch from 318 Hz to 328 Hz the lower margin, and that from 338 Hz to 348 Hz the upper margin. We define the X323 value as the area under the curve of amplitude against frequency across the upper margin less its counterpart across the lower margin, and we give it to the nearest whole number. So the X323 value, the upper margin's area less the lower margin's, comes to 13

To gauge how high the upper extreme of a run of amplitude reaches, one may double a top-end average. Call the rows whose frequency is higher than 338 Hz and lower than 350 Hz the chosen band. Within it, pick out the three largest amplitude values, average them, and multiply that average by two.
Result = 19.3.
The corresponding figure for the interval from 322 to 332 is 16.9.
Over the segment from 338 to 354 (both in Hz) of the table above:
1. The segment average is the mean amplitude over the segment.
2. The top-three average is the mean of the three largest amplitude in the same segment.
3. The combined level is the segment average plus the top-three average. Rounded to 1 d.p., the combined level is 18.9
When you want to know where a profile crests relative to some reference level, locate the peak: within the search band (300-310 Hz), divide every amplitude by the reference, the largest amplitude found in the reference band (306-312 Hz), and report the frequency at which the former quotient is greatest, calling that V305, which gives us 309 Hz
